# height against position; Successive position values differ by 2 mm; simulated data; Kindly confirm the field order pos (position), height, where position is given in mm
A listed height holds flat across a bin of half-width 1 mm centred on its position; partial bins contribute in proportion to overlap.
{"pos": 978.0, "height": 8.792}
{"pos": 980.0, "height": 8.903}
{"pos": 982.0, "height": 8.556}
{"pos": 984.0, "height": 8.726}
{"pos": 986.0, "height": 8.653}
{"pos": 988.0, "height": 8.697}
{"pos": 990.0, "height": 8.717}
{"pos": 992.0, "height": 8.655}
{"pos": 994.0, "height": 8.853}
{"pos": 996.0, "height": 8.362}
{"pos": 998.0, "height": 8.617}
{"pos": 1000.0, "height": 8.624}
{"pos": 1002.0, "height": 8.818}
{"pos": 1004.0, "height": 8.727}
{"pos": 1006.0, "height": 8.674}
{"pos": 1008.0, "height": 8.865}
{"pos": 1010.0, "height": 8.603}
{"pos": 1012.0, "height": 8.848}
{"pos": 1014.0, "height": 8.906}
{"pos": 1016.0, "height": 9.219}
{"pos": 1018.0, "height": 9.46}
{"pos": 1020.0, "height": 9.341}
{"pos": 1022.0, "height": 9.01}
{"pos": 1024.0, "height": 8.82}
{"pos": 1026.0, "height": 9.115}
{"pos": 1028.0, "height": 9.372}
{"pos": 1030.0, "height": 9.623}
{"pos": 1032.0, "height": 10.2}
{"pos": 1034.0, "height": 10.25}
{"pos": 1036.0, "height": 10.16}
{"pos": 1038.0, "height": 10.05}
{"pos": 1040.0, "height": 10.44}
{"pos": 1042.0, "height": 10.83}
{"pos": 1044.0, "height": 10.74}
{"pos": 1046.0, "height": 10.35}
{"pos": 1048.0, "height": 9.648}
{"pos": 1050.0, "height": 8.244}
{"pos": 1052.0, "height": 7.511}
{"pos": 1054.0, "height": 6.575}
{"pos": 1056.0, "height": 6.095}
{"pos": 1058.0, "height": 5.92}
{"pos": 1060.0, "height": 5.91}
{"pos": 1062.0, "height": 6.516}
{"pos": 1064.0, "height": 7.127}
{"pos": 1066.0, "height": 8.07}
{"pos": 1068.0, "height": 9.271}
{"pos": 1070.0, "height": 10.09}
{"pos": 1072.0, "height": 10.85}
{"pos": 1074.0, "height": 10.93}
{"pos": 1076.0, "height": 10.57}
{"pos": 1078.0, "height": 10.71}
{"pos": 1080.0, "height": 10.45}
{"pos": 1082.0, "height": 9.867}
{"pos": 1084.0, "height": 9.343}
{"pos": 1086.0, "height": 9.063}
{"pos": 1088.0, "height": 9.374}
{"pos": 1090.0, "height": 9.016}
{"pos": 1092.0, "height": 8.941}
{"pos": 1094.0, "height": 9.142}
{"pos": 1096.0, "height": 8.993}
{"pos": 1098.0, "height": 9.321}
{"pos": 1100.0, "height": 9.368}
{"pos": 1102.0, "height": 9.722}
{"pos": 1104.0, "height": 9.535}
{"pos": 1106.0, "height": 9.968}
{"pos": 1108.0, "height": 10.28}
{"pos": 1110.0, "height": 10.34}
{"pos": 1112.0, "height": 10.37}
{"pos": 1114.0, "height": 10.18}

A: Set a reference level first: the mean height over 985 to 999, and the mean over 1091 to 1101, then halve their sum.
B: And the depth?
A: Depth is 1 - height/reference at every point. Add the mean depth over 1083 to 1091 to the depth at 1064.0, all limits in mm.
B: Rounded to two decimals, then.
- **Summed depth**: 0.17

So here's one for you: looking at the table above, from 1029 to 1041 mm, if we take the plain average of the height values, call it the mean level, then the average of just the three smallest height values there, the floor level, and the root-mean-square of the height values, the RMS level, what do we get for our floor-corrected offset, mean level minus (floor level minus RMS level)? 10.3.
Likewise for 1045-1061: 9.3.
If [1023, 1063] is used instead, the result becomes 11.8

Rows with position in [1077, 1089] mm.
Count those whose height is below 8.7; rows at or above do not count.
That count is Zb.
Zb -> 0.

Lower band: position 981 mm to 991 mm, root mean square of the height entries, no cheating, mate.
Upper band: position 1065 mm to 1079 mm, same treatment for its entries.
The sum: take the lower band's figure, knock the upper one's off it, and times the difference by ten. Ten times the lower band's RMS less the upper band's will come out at -14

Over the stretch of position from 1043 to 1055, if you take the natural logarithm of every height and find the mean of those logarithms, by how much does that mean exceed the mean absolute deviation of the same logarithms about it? 2.00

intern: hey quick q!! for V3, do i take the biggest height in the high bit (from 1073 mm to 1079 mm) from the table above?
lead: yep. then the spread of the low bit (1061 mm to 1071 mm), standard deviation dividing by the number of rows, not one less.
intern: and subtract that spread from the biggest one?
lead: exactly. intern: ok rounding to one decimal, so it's 9.6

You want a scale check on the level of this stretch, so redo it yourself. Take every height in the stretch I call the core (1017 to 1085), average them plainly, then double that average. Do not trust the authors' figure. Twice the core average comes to 18.3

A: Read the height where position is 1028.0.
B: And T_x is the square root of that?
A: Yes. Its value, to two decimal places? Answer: 3.06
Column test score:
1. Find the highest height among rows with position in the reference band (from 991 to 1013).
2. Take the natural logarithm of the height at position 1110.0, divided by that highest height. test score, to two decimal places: 0.15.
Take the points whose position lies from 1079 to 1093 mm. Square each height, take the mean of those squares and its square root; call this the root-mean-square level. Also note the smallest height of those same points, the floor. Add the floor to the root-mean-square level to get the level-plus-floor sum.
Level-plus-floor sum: 18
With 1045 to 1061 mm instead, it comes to 14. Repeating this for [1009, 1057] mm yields 15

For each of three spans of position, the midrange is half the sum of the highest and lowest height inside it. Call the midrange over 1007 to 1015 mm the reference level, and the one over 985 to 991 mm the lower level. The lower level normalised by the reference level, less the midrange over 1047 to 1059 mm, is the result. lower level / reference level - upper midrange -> -6.8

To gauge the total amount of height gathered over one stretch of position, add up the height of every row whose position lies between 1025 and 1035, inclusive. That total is 49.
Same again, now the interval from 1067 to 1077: 52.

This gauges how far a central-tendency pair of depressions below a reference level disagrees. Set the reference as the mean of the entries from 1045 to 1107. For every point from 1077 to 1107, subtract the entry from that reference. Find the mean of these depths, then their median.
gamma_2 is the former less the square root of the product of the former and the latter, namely -1.1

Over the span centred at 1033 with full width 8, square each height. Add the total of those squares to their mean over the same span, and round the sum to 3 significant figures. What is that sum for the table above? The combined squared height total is 506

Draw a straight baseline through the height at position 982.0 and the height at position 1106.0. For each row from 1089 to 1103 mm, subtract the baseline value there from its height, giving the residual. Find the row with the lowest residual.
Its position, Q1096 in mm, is 1092.0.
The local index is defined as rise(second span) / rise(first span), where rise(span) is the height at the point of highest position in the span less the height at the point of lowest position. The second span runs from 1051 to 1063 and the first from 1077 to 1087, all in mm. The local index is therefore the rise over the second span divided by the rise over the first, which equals 0.60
